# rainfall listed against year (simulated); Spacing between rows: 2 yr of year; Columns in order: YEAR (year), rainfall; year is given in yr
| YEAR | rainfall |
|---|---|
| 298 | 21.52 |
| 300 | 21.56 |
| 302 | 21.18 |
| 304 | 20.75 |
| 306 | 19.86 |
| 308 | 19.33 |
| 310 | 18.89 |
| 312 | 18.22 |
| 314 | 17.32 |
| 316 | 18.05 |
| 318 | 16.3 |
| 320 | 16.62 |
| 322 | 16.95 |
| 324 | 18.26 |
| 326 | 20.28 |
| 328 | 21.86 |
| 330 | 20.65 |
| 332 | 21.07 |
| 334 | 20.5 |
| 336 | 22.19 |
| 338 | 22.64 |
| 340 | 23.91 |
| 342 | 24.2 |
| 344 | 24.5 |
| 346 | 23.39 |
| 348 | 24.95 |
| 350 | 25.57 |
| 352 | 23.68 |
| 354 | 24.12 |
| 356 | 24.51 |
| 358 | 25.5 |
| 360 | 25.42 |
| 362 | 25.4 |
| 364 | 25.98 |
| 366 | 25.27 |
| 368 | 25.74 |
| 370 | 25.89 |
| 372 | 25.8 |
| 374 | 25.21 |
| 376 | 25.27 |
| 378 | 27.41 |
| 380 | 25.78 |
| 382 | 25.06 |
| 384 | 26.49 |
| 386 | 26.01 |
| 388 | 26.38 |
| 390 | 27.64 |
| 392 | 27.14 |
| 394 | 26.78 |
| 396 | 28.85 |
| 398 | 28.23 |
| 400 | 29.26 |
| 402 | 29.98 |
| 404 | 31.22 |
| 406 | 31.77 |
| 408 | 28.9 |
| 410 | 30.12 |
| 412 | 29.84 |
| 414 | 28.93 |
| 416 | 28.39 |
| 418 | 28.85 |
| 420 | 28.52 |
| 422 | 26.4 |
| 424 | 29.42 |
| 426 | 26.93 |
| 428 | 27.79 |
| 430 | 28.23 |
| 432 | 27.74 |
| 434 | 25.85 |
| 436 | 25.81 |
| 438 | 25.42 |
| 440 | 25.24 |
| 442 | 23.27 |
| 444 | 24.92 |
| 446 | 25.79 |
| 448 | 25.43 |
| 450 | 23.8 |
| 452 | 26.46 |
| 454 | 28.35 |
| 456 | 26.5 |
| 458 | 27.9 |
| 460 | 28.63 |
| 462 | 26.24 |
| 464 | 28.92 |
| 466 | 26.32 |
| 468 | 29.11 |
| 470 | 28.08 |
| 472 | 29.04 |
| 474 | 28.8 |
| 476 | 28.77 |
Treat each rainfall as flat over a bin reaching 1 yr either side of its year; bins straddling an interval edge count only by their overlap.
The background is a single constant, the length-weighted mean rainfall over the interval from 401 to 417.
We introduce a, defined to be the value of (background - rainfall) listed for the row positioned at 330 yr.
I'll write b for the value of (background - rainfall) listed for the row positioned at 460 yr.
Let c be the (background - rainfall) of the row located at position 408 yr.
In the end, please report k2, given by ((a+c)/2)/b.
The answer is 4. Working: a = 9.2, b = 1.3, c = 1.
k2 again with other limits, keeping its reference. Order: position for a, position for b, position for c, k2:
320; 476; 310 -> 11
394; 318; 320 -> 1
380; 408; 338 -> 6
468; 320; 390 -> 0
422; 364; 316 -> 2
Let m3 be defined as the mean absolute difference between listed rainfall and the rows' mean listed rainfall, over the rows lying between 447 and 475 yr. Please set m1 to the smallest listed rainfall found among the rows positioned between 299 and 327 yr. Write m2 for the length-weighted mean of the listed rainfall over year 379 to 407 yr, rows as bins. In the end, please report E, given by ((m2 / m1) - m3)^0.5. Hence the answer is 0.58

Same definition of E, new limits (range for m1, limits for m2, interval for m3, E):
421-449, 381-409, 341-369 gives 0.72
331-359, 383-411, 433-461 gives 0.49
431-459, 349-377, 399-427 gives 0.19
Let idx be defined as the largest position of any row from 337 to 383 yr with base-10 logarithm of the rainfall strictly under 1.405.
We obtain 382 yr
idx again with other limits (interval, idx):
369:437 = 382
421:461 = 450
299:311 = 310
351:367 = 366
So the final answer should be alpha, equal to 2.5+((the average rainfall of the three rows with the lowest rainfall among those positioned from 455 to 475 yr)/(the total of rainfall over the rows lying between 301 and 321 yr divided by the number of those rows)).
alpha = 3.91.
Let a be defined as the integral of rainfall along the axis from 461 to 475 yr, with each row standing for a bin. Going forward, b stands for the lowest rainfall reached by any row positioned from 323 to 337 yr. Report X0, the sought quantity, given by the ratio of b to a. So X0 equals 0.046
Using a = 393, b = 18.26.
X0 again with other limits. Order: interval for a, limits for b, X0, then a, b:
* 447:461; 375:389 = 0.067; 374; 25.06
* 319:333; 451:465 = 0.097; 271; 26.24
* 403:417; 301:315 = 0.041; 418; 17.32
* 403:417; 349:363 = 0.057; 418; 23.68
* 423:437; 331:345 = 0.053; 384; 20.5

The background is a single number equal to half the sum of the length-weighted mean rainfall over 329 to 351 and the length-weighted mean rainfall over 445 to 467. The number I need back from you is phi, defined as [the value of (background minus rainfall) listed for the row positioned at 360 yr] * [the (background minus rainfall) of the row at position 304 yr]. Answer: -2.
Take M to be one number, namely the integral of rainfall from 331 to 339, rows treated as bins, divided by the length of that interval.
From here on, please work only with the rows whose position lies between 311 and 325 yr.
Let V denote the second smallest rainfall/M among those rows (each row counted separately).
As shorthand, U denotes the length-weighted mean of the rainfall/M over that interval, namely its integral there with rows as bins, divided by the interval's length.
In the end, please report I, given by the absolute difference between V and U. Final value 0.036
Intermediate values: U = 0.81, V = 0.77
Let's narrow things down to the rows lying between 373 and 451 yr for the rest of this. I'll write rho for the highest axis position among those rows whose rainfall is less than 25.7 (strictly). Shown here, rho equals 450 yr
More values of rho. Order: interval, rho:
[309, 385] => 382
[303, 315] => 314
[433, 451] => 450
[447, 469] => 450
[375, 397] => 382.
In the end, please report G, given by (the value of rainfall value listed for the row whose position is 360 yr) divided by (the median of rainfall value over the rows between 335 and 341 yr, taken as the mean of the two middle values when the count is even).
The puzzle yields 1.1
